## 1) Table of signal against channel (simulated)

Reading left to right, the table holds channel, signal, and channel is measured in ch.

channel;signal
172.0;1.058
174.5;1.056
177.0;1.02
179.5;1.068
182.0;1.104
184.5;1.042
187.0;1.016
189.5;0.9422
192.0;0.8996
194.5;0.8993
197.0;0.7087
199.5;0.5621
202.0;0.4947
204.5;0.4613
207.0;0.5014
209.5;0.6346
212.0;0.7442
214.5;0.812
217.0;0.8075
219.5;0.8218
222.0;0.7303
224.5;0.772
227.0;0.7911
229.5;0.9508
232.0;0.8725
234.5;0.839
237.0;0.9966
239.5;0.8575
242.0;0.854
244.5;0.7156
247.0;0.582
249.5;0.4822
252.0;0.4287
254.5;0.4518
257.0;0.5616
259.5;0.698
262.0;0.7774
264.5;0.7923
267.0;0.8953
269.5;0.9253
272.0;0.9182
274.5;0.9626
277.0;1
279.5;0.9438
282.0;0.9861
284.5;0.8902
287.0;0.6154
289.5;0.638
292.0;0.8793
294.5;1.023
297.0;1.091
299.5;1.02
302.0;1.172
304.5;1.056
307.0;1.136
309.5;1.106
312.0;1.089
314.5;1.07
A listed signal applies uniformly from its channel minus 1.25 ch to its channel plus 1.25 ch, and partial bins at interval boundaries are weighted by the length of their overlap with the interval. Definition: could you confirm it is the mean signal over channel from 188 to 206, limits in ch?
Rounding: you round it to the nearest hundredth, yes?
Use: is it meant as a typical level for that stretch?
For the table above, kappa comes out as 0.71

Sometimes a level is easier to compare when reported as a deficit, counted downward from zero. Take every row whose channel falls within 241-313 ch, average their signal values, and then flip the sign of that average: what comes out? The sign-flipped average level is -0.851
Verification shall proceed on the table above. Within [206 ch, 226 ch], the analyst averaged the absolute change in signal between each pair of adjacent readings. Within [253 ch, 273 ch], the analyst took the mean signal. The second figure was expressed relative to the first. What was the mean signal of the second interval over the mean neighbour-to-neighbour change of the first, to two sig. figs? 11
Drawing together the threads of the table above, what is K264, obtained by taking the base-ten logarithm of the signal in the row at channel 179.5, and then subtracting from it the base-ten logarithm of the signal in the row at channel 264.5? 0.13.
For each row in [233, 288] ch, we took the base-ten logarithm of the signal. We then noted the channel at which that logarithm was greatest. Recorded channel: 277.0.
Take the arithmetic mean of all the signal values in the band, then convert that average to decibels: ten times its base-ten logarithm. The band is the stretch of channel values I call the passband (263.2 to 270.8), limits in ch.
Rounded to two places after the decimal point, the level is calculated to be -0.60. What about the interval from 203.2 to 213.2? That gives -2.33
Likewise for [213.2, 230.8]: -0.90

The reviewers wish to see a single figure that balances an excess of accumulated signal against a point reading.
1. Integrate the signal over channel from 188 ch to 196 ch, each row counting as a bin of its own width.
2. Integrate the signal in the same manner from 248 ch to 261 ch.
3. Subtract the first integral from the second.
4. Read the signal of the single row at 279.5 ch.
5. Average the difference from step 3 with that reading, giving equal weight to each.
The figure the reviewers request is 0.3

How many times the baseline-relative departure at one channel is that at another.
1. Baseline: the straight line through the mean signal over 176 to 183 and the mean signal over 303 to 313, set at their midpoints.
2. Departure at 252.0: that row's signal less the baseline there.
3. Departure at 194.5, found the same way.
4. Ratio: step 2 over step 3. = 3.9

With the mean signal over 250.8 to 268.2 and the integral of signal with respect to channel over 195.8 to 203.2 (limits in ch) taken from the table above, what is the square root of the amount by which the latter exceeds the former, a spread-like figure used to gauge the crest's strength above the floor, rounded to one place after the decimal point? 1.9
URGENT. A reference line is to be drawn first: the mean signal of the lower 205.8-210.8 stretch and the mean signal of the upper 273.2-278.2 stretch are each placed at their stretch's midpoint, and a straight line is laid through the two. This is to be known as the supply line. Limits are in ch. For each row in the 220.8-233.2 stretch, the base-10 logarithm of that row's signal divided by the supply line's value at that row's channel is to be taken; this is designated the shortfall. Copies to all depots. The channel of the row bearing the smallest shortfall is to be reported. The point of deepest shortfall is 222.0 ch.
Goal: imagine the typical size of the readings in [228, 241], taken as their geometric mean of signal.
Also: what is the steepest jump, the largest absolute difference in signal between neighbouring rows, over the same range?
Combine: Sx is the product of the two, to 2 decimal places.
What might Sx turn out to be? 0.14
